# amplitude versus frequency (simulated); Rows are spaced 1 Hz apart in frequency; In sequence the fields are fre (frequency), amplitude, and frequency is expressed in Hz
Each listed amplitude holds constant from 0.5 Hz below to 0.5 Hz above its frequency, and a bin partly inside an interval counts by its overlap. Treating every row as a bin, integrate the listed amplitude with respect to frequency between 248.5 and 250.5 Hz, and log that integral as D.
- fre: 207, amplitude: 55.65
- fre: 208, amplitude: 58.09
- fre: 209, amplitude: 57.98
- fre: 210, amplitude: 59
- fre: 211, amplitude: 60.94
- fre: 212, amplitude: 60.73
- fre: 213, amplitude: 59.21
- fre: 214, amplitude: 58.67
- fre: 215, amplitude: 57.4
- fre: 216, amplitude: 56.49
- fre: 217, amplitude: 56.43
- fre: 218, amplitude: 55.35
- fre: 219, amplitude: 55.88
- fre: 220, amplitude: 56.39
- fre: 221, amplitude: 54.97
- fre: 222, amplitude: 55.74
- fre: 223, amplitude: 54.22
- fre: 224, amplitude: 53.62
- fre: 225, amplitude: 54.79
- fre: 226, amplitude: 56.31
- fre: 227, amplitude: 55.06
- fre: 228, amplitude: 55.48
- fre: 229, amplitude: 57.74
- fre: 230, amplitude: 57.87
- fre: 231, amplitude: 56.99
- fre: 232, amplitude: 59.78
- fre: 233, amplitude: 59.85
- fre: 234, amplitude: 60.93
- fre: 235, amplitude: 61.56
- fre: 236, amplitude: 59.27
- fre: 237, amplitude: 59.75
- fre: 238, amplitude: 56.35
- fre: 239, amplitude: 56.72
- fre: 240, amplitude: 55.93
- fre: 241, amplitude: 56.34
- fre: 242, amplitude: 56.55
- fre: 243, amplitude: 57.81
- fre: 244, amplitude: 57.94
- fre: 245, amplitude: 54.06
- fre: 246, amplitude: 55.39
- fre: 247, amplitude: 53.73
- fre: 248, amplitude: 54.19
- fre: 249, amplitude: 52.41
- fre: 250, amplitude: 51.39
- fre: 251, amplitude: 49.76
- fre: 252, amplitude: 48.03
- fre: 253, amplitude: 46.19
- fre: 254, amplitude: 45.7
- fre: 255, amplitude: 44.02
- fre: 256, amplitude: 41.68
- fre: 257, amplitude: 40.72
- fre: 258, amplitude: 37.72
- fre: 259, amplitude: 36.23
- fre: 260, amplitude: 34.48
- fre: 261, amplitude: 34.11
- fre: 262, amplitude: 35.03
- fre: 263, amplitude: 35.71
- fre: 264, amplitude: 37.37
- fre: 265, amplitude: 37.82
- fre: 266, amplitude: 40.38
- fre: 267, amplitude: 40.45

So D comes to 104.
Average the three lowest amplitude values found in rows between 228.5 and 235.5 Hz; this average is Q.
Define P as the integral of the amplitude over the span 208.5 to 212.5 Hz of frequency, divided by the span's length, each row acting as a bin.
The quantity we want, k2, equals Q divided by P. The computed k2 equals 0.96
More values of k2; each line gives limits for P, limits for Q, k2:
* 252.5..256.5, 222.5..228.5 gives 1.22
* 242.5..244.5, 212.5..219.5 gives 0.97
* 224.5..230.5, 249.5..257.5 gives 0.75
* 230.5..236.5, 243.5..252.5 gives 0.83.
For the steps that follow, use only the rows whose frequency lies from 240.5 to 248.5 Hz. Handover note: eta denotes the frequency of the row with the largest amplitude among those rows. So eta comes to 244 Hz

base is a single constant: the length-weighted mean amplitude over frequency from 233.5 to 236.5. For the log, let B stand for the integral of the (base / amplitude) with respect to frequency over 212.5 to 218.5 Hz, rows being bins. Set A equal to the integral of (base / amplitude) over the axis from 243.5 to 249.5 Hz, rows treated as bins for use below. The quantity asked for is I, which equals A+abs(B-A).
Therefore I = 7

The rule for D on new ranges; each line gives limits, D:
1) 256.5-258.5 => 78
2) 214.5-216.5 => 114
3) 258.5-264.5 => 213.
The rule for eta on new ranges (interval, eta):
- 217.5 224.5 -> 220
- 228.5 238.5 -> 235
